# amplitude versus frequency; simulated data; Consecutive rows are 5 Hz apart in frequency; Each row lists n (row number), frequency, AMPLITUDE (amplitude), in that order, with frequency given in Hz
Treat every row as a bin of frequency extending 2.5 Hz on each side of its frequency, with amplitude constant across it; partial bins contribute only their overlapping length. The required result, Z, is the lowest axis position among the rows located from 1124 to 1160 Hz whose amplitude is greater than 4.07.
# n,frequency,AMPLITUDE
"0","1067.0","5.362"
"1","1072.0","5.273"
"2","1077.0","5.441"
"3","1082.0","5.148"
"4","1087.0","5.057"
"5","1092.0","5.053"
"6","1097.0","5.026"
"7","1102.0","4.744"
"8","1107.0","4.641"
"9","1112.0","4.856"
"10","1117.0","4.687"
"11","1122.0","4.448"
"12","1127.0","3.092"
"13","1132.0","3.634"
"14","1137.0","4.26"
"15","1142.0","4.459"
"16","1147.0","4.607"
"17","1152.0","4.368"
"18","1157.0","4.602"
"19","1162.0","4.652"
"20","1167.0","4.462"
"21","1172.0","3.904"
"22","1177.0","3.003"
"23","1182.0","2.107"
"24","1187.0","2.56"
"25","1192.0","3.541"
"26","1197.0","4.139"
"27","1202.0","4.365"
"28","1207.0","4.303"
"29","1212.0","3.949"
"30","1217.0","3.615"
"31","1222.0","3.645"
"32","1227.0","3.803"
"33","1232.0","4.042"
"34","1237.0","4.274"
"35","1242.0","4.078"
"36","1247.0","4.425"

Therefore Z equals 1137.0 Hz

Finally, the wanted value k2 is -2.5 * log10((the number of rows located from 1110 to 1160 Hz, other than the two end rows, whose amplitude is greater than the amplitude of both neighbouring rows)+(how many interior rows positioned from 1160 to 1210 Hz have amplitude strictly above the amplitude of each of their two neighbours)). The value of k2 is -0.8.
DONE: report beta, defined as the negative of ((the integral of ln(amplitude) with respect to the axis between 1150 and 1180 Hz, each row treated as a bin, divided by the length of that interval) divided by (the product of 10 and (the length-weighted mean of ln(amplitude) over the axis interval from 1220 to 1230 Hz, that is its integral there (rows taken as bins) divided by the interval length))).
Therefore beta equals -0.106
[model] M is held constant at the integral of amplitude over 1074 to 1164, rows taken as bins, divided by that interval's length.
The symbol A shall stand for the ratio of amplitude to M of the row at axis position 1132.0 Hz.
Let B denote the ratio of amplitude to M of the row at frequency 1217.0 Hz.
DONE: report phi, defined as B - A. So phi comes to 0.00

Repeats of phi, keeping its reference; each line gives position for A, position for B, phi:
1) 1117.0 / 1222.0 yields -0.23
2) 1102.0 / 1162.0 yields -0.02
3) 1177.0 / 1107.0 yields 0.36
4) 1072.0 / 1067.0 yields 0.02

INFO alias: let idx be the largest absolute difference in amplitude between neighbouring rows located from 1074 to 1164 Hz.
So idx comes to 1.36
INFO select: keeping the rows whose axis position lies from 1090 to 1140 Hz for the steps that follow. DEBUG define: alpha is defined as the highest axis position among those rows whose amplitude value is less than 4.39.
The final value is 1137.0 Hz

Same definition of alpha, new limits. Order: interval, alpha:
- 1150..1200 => 1197.0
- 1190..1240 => 1237.0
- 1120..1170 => 1152.0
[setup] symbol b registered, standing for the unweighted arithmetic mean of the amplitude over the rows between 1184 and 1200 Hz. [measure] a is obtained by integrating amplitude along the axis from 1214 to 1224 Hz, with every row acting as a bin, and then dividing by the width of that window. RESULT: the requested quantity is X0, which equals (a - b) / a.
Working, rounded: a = 3.65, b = 3.41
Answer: 0.064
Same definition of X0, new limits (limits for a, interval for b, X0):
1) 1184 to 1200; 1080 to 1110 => -0.453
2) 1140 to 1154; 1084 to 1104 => -0.109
